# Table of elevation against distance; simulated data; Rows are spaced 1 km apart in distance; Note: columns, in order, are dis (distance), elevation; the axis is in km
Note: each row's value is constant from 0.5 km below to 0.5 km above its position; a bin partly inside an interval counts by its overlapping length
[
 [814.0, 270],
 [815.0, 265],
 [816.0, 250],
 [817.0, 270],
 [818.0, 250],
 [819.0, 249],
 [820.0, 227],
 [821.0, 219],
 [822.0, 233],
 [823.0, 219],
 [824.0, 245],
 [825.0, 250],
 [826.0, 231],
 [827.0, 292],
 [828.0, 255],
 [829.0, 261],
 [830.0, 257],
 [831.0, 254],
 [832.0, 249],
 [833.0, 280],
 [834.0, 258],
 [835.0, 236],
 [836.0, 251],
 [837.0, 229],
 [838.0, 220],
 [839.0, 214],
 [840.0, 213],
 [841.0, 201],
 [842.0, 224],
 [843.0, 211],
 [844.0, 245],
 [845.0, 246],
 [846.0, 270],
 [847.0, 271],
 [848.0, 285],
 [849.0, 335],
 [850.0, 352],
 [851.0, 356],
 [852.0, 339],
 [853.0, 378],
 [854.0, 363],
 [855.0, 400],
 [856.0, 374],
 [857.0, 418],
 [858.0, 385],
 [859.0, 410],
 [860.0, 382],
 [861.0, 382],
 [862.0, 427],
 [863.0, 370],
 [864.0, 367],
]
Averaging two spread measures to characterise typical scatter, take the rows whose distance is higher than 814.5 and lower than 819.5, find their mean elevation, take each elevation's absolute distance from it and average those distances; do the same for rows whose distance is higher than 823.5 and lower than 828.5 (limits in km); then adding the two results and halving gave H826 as 12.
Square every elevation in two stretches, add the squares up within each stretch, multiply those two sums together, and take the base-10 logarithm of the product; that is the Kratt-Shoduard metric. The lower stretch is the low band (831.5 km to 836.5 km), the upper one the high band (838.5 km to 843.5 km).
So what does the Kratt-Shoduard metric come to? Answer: 10.9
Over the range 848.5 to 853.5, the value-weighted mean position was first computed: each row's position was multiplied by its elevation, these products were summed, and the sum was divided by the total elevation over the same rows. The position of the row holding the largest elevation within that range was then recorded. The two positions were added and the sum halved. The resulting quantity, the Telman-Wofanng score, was 852.0 km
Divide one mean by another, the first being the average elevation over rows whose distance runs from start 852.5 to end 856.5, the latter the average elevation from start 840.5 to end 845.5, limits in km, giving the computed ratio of 1.68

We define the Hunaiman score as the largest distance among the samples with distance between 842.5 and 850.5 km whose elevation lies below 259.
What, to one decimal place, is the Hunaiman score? 845.0 km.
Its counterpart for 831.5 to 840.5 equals 840.0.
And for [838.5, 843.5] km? 843.0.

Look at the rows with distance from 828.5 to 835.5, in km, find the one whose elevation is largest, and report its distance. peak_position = 833.0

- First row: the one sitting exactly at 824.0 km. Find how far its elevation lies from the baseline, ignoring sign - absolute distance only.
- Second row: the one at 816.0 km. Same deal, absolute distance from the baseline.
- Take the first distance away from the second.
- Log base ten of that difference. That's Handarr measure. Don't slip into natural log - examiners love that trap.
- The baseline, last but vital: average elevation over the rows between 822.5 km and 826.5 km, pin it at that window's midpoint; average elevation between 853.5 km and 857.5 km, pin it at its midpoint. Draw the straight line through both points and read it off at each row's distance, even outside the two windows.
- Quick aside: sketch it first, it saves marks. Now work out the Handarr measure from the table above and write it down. 1.6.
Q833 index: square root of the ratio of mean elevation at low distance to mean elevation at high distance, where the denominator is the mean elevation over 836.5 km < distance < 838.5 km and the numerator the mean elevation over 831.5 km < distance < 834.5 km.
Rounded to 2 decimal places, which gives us 1.08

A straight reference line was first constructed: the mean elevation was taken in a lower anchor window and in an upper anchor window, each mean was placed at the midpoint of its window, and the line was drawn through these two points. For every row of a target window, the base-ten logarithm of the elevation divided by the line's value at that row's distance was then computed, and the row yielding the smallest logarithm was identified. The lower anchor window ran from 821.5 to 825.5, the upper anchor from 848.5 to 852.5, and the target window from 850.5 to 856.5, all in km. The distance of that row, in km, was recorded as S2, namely 852.0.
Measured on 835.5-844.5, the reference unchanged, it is 841.0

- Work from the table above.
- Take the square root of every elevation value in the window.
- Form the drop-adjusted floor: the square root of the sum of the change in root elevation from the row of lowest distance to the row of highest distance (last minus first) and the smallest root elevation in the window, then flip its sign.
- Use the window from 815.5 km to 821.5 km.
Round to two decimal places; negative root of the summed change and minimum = -3.71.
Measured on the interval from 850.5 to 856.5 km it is -4.35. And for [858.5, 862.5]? -4.47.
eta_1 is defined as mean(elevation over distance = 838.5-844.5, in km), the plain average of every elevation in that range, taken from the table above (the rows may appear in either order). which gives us 218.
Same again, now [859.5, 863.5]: 390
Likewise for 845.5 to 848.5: 275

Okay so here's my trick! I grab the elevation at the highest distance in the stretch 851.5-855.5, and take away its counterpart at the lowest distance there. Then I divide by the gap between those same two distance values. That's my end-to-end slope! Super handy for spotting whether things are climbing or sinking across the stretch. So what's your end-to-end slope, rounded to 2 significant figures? 20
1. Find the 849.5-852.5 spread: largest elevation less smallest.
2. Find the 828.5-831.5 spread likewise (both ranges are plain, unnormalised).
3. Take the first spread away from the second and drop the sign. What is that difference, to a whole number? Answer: 10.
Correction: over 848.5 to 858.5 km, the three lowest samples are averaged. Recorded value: 342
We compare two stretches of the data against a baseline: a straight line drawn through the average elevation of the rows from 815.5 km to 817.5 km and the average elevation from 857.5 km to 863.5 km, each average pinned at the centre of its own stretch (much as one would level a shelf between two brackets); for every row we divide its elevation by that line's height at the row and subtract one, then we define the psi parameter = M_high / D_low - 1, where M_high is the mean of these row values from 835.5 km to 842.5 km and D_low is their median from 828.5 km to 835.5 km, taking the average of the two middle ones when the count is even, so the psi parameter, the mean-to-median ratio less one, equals 1.0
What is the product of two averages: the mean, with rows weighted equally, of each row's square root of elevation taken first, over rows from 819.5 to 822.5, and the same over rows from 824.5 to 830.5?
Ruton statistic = 241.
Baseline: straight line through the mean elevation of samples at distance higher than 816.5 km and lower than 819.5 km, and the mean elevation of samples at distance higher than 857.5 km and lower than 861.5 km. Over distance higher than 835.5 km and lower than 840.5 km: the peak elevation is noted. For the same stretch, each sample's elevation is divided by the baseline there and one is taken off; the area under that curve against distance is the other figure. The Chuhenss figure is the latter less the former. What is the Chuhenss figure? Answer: -252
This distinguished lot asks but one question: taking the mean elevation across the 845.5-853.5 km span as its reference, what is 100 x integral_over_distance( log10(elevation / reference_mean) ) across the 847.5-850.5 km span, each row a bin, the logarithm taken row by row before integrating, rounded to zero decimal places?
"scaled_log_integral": 0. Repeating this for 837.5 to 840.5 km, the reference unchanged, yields -53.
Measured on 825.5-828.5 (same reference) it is -29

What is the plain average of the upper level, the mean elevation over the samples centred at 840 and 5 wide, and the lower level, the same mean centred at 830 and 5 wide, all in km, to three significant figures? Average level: 235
